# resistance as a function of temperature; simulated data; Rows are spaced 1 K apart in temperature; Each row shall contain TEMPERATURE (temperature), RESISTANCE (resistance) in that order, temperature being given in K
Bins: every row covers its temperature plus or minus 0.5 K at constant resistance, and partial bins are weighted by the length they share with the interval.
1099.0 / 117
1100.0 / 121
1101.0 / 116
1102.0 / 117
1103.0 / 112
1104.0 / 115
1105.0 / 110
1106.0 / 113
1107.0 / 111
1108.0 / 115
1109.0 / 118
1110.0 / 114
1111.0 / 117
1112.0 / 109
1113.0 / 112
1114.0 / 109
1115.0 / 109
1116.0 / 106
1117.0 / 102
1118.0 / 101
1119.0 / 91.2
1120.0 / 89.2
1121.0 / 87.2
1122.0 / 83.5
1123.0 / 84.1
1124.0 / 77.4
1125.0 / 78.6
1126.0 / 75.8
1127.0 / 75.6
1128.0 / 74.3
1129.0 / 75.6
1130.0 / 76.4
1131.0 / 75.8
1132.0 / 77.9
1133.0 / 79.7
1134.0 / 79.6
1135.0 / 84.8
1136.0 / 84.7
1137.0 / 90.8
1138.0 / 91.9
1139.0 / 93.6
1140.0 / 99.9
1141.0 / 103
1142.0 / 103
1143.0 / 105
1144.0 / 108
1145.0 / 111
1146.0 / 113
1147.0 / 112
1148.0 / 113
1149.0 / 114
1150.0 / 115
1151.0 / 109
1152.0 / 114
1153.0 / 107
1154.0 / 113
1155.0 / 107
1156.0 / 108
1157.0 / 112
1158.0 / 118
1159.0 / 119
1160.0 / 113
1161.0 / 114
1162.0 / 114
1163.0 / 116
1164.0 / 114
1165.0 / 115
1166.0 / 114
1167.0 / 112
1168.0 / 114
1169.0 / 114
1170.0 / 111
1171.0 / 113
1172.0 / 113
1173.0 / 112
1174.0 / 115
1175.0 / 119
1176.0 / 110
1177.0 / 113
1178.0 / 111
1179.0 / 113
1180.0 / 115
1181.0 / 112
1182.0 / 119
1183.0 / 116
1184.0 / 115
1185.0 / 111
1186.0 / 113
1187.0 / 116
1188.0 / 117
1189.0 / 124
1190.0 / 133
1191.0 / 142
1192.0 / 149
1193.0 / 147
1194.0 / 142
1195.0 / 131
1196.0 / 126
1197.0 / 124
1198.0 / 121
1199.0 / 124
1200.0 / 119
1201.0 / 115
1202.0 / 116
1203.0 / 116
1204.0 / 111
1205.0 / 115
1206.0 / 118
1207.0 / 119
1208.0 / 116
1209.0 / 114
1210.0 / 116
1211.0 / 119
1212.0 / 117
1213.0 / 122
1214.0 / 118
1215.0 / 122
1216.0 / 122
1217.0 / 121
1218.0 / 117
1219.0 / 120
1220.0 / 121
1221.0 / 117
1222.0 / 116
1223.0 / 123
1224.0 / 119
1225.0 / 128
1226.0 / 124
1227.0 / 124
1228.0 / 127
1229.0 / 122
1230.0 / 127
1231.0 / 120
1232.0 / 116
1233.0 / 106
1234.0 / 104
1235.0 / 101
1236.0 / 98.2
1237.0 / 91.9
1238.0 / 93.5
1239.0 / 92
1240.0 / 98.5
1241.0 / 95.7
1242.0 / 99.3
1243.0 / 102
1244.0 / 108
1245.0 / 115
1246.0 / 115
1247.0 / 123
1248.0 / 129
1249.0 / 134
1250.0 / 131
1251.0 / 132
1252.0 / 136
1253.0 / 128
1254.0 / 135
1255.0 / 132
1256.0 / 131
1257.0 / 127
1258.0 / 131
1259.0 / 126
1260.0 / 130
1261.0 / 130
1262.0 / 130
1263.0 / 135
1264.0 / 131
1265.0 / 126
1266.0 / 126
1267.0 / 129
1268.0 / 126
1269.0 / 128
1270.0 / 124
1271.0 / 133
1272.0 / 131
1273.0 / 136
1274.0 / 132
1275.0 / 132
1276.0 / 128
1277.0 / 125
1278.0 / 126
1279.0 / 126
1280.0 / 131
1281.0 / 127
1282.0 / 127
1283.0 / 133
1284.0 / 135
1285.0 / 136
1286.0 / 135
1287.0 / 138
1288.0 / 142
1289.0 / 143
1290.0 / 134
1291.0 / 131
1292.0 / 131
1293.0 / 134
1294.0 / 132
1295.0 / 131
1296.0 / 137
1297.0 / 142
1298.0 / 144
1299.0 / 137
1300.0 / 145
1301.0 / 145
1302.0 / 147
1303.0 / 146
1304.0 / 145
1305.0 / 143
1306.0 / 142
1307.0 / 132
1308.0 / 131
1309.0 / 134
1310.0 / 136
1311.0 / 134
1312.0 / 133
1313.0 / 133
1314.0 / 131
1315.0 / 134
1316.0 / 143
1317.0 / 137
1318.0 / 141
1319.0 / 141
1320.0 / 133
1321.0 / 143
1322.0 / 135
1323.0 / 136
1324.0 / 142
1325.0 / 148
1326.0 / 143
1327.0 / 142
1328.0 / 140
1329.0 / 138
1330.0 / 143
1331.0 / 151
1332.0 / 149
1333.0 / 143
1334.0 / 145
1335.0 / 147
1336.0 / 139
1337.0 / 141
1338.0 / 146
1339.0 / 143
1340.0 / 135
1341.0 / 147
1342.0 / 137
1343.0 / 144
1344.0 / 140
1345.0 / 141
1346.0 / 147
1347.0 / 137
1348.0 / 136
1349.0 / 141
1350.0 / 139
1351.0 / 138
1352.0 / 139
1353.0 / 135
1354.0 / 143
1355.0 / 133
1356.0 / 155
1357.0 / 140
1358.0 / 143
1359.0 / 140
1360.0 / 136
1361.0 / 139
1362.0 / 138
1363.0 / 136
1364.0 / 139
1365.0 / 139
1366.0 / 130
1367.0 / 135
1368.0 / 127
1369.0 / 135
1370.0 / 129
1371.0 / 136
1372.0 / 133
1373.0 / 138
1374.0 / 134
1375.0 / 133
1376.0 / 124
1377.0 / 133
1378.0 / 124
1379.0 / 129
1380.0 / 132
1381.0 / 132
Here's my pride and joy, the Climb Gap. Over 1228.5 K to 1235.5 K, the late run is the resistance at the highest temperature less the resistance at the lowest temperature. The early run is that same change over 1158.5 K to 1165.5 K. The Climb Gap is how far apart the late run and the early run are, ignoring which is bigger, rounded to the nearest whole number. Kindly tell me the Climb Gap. 17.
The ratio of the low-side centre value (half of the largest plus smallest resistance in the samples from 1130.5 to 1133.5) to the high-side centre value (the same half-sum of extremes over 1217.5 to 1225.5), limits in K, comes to 0.64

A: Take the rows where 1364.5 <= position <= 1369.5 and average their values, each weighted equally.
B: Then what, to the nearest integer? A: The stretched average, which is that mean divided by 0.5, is 266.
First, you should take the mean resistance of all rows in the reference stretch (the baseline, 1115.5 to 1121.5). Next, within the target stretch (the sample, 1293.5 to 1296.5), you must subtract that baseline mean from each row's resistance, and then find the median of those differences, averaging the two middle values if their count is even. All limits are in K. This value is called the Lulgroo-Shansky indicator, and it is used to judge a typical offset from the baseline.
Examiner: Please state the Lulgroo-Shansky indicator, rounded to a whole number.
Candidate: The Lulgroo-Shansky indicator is 36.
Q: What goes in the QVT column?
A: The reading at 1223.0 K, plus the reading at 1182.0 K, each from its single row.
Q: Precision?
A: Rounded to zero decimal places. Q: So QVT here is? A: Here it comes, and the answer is 242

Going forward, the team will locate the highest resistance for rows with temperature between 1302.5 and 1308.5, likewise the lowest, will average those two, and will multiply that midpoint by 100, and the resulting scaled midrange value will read 13850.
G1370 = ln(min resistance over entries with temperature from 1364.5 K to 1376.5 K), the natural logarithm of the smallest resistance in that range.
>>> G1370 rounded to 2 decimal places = 4.82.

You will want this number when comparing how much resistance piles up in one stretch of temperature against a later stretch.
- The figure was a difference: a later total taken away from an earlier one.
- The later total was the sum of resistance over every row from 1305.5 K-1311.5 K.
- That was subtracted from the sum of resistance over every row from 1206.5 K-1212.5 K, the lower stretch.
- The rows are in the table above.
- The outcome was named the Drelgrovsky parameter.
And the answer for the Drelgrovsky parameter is -108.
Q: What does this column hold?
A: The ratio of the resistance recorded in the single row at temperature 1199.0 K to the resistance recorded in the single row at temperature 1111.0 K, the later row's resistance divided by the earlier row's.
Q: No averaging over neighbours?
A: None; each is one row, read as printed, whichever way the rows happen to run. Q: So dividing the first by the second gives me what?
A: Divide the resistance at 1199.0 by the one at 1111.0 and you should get 1.06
